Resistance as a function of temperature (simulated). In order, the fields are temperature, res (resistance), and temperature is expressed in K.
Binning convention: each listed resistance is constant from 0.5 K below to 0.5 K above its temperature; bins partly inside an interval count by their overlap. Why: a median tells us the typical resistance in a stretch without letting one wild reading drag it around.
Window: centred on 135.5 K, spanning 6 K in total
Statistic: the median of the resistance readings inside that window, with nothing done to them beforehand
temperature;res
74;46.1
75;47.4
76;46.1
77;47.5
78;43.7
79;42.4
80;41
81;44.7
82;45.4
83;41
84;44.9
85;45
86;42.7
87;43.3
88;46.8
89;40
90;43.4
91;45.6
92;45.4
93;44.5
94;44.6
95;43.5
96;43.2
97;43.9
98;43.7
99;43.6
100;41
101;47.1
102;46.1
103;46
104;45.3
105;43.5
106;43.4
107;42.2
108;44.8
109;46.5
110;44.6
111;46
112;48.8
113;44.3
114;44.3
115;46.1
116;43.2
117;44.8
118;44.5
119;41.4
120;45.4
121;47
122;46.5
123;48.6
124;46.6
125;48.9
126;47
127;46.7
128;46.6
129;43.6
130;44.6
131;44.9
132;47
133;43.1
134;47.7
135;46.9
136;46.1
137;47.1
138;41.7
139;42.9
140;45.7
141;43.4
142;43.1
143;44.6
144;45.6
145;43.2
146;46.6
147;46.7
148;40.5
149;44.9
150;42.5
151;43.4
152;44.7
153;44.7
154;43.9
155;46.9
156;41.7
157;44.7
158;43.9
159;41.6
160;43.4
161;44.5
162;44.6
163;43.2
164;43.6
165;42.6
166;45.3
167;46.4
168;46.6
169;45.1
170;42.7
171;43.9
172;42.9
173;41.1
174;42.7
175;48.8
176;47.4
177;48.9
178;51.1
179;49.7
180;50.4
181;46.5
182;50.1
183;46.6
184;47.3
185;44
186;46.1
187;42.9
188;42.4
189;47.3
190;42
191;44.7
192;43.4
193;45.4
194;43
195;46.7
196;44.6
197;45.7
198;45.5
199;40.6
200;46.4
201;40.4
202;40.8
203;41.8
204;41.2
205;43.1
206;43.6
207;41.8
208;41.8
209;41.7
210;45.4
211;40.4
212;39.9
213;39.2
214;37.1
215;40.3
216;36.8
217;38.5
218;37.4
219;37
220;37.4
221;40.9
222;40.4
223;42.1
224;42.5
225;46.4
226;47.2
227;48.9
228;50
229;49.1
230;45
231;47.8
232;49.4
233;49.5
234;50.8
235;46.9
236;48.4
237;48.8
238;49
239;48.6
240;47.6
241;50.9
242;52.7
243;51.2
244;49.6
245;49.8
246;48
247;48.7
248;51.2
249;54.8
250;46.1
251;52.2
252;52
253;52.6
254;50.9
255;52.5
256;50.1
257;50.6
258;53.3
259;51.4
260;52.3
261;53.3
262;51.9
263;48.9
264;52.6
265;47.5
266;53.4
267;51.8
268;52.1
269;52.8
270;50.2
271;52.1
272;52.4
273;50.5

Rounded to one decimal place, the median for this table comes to 46.5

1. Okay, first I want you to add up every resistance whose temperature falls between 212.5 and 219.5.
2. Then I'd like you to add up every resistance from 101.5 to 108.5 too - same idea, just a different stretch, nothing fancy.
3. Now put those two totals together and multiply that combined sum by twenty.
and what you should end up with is 11552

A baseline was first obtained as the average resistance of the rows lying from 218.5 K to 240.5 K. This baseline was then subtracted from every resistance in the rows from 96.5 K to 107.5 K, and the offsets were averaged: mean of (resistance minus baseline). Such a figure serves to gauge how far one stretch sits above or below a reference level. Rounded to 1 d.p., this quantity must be -1.9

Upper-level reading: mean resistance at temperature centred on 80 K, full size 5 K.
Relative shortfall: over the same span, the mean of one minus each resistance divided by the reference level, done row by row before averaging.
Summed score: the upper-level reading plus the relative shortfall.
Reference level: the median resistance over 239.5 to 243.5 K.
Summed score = 43.6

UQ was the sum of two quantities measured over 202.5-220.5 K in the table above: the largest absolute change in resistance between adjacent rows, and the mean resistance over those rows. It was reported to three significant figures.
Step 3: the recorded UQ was 45.2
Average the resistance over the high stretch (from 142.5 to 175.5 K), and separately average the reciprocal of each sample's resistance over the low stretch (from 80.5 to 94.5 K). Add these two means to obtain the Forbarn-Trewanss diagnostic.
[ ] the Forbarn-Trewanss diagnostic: 44.2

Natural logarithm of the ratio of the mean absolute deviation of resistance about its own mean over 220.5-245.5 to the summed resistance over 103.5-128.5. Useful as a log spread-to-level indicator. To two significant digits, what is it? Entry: -6.1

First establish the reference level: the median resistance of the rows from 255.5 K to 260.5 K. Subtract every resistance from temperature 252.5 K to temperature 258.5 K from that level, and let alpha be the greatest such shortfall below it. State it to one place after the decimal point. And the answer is 1.3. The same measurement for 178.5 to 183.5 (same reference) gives 4.9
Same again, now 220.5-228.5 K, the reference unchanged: 11.0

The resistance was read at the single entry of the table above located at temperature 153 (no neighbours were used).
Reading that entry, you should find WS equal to 44.7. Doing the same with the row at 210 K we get 45.4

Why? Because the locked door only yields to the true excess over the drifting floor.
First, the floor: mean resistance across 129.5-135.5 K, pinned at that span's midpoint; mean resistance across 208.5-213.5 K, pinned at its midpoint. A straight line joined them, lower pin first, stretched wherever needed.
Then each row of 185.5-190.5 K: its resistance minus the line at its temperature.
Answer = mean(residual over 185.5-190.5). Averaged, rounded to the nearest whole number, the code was 2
